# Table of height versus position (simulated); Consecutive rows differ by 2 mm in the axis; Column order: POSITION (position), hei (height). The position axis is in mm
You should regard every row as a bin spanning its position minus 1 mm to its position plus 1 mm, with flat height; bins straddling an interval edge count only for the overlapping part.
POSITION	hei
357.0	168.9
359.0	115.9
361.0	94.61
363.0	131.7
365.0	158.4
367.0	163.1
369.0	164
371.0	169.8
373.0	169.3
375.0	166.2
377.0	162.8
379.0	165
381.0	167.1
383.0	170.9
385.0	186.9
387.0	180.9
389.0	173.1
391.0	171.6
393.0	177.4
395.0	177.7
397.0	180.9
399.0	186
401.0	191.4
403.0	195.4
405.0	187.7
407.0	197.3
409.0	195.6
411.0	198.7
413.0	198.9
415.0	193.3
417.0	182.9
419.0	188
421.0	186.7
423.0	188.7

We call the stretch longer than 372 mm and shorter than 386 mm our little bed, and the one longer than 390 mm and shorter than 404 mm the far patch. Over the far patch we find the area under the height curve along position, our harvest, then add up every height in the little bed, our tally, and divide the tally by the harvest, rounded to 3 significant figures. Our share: 0.464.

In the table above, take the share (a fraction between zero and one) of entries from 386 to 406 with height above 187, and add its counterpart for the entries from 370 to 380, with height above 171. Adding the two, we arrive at 0.3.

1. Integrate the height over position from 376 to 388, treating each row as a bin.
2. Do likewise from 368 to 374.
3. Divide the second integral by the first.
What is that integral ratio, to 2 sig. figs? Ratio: 0.49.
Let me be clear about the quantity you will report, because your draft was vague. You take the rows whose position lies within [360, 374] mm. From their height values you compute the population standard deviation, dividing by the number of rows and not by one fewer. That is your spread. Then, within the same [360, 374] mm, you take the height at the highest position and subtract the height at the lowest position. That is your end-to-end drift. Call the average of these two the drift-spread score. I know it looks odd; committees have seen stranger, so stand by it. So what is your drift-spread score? 50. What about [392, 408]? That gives 14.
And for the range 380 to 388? 11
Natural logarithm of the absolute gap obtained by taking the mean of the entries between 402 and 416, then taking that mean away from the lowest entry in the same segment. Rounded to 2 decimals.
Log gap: 2.02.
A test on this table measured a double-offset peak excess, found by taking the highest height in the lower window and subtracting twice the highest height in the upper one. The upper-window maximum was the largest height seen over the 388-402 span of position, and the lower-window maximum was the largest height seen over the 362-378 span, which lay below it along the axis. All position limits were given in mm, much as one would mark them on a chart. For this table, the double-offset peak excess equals -213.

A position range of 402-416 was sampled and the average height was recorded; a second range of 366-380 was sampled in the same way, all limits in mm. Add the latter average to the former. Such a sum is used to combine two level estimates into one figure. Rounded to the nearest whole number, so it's 361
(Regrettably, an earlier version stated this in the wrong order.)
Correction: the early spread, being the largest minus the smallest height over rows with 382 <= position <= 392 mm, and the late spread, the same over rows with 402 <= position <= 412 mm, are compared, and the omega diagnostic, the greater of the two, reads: 16.0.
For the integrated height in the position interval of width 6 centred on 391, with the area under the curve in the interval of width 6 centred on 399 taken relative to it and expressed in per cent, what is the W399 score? 107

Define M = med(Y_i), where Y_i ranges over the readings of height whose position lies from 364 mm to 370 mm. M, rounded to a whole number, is 163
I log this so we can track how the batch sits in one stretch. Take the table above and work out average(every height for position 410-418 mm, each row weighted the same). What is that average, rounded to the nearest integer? 193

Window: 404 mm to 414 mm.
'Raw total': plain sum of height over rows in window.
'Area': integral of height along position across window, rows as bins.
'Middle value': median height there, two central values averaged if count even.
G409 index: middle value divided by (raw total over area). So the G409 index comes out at 395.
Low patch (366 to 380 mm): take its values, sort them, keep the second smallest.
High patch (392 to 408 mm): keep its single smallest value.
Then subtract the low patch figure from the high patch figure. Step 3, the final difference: 14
